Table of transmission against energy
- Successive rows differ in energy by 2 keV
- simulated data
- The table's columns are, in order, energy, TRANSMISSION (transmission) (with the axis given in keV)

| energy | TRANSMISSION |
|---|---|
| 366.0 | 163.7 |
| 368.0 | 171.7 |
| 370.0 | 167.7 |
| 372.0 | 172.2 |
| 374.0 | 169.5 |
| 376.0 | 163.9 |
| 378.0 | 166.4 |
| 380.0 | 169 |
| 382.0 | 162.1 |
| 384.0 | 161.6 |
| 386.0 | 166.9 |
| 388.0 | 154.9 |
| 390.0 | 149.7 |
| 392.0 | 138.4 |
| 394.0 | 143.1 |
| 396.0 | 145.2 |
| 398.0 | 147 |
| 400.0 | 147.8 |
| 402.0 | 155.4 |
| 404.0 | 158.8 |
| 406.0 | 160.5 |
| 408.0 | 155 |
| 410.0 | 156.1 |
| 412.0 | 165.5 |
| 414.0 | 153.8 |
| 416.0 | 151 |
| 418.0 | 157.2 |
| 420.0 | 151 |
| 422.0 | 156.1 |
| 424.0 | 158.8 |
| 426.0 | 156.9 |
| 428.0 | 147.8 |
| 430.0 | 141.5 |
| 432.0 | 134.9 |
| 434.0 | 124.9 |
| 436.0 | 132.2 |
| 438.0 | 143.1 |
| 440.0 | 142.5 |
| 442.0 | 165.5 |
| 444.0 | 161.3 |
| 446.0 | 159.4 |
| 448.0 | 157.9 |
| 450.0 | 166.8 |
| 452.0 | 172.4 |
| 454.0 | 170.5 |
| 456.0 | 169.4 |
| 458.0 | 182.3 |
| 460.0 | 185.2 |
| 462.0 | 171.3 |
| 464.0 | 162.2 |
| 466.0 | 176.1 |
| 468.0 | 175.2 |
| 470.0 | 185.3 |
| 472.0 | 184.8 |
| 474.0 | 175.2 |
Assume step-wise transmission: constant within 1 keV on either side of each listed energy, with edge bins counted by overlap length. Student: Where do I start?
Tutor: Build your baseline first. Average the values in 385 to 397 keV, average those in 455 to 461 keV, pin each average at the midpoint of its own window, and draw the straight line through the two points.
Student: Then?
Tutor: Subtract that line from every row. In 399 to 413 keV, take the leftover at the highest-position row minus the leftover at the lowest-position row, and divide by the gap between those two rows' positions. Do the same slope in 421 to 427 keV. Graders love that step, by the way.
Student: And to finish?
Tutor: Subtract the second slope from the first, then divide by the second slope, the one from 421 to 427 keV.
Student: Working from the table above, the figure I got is -5.4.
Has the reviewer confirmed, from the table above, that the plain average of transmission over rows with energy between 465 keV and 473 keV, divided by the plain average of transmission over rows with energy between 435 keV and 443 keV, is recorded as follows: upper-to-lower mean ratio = 1.24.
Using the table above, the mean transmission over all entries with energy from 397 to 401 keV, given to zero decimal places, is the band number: 147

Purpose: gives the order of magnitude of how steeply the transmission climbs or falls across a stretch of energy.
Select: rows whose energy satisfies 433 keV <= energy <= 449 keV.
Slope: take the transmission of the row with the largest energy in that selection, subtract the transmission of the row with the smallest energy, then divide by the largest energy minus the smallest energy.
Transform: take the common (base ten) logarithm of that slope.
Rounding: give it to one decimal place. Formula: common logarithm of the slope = 0.4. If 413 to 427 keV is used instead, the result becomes -0.6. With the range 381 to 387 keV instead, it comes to 0.1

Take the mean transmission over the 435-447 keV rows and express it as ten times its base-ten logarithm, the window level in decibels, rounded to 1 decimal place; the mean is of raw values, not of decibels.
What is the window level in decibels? 21.8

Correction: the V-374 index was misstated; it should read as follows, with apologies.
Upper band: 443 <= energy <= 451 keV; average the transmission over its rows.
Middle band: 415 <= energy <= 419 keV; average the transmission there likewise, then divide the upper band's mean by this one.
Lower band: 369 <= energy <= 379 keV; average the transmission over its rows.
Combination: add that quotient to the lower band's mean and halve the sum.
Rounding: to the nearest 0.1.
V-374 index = 84.5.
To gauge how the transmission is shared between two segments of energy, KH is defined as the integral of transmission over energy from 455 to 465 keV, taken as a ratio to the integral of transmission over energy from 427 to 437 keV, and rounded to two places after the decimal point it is 1.28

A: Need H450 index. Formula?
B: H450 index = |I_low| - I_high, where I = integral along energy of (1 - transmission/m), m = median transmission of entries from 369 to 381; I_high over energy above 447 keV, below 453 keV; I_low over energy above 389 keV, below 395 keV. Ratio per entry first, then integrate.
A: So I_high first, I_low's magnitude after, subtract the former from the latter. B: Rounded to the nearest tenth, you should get 0.8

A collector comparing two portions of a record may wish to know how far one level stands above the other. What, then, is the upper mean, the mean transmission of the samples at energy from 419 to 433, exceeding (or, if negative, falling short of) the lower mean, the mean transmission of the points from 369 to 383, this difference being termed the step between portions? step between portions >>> -18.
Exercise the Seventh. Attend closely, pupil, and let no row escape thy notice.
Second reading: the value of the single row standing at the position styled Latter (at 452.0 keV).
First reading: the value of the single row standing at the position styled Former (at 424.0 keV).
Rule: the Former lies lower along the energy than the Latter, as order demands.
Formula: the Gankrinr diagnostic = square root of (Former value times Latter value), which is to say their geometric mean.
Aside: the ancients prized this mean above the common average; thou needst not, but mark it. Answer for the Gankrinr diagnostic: 165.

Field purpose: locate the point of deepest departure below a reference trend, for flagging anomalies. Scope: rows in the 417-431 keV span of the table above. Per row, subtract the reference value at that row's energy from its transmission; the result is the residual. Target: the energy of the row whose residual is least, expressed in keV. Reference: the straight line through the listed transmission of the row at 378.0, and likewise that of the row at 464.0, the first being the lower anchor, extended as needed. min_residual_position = 430.0 keV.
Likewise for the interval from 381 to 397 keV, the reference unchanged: 392.0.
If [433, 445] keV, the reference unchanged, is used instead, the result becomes 434.0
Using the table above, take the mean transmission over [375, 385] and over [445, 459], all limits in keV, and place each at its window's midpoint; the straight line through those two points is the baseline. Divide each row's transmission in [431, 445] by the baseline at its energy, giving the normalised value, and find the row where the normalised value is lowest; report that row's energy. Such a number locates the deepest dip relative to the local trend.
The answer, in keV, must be 434.0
